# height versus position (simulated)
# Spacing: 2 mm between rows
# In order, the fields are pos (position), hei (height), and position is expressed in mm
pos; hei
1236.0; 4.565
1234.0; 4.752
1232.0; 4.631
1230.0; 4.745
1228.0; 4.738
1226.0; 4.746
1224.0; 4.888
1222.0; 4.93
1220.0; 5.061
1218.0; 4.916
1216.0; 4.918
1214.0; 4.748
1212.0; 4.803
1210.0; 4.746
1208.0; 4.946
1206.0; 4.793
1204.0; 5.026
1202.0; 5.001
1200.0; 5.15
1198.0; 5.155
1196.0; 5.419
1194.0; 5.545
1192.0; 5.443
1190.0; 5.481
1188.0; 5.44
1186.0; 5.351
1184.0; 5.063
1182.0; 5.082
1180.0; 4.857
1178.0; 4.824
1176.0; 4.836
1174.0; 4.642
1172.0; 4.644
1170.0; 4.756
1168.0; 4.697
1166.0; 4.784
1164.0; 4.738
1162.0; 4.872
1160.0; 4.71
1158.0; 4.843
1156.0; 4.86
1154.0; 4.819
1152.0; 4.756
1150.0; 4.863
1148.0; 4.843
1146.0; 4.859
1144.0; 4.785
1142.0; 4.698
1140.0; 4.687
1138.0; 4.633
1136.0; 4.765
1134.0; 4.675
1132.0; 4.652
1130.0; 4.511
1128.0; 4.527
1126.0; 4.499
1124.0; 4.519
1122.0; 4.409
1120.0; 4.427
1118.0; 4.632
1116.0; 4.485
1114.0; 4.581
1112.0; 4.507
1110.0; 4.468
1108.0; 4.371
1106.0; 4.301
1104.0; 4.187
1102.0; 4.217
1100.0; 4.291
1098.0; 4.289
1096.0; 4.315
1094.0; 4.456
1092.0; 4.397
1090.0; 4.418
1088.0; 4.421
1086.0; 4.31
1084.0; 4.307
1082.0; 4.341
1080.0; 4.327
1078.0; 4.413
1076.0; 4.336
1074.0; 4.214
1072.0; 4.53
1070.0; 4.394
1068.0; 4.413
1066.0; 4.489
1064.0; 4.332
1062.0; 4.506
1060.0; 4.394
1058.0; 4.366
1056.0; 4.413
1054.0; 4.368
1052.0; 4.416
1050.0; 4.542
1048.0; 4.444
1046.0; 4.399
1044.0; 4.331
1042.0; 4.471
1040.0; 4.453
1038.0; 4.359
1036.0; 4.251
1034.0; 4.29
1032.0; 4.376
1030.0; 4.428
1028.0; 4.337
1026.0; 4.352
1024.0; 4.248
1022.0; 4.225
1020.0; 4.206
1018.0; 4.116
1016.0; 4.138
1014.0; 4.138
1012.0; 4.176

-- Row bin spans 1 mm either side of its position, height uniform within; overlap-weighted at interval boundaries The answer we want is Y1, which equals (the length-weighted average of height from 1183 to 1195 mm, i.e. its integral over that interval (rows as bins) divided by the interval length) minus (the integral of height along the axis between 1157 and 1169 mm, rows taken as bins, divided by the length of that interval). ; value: 0.61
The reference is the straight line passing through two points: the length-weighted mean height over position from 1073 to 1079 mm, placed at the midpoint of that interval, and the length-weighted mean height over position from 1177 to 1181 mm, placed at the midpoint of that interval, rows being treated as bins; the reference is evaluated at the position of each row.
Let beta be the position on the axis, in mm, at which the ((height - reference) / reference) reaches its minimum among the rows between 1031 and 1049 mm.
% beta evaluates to 1036.0 mm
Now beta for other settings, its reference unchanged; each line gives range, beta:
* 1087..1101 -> 1100.0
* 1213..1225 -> 1214.0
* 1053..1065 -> 1064.0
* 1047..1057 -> 1054.0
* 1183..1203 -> 1202.0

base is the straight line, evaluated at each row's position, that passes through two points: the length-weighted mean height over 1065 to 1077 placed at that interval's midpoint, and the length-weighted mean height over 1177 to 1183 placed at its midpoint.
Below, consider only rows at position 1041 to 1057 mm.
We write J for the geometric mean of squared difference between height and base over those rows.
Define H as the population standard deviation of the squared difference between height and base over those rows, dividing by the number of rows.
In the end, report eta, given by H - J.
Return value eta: 0.006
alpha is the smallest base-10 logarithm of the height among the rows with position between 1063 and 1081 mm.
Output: 0.625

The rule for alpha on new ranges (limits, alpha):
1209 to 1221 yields 0.676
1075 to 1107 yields 0.622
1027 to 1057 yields 0.628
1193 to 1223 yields 0.676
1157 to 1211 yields 0.667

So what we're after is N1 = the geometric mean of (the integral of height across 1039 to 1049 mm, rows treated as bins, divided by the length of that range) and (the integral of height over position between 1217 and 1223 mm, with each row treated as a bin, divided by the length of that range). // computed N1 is 4.7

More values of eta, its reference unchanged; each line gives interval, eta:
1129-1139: 0.007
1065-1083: 0.008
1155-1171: 0.003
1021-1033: -0.001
